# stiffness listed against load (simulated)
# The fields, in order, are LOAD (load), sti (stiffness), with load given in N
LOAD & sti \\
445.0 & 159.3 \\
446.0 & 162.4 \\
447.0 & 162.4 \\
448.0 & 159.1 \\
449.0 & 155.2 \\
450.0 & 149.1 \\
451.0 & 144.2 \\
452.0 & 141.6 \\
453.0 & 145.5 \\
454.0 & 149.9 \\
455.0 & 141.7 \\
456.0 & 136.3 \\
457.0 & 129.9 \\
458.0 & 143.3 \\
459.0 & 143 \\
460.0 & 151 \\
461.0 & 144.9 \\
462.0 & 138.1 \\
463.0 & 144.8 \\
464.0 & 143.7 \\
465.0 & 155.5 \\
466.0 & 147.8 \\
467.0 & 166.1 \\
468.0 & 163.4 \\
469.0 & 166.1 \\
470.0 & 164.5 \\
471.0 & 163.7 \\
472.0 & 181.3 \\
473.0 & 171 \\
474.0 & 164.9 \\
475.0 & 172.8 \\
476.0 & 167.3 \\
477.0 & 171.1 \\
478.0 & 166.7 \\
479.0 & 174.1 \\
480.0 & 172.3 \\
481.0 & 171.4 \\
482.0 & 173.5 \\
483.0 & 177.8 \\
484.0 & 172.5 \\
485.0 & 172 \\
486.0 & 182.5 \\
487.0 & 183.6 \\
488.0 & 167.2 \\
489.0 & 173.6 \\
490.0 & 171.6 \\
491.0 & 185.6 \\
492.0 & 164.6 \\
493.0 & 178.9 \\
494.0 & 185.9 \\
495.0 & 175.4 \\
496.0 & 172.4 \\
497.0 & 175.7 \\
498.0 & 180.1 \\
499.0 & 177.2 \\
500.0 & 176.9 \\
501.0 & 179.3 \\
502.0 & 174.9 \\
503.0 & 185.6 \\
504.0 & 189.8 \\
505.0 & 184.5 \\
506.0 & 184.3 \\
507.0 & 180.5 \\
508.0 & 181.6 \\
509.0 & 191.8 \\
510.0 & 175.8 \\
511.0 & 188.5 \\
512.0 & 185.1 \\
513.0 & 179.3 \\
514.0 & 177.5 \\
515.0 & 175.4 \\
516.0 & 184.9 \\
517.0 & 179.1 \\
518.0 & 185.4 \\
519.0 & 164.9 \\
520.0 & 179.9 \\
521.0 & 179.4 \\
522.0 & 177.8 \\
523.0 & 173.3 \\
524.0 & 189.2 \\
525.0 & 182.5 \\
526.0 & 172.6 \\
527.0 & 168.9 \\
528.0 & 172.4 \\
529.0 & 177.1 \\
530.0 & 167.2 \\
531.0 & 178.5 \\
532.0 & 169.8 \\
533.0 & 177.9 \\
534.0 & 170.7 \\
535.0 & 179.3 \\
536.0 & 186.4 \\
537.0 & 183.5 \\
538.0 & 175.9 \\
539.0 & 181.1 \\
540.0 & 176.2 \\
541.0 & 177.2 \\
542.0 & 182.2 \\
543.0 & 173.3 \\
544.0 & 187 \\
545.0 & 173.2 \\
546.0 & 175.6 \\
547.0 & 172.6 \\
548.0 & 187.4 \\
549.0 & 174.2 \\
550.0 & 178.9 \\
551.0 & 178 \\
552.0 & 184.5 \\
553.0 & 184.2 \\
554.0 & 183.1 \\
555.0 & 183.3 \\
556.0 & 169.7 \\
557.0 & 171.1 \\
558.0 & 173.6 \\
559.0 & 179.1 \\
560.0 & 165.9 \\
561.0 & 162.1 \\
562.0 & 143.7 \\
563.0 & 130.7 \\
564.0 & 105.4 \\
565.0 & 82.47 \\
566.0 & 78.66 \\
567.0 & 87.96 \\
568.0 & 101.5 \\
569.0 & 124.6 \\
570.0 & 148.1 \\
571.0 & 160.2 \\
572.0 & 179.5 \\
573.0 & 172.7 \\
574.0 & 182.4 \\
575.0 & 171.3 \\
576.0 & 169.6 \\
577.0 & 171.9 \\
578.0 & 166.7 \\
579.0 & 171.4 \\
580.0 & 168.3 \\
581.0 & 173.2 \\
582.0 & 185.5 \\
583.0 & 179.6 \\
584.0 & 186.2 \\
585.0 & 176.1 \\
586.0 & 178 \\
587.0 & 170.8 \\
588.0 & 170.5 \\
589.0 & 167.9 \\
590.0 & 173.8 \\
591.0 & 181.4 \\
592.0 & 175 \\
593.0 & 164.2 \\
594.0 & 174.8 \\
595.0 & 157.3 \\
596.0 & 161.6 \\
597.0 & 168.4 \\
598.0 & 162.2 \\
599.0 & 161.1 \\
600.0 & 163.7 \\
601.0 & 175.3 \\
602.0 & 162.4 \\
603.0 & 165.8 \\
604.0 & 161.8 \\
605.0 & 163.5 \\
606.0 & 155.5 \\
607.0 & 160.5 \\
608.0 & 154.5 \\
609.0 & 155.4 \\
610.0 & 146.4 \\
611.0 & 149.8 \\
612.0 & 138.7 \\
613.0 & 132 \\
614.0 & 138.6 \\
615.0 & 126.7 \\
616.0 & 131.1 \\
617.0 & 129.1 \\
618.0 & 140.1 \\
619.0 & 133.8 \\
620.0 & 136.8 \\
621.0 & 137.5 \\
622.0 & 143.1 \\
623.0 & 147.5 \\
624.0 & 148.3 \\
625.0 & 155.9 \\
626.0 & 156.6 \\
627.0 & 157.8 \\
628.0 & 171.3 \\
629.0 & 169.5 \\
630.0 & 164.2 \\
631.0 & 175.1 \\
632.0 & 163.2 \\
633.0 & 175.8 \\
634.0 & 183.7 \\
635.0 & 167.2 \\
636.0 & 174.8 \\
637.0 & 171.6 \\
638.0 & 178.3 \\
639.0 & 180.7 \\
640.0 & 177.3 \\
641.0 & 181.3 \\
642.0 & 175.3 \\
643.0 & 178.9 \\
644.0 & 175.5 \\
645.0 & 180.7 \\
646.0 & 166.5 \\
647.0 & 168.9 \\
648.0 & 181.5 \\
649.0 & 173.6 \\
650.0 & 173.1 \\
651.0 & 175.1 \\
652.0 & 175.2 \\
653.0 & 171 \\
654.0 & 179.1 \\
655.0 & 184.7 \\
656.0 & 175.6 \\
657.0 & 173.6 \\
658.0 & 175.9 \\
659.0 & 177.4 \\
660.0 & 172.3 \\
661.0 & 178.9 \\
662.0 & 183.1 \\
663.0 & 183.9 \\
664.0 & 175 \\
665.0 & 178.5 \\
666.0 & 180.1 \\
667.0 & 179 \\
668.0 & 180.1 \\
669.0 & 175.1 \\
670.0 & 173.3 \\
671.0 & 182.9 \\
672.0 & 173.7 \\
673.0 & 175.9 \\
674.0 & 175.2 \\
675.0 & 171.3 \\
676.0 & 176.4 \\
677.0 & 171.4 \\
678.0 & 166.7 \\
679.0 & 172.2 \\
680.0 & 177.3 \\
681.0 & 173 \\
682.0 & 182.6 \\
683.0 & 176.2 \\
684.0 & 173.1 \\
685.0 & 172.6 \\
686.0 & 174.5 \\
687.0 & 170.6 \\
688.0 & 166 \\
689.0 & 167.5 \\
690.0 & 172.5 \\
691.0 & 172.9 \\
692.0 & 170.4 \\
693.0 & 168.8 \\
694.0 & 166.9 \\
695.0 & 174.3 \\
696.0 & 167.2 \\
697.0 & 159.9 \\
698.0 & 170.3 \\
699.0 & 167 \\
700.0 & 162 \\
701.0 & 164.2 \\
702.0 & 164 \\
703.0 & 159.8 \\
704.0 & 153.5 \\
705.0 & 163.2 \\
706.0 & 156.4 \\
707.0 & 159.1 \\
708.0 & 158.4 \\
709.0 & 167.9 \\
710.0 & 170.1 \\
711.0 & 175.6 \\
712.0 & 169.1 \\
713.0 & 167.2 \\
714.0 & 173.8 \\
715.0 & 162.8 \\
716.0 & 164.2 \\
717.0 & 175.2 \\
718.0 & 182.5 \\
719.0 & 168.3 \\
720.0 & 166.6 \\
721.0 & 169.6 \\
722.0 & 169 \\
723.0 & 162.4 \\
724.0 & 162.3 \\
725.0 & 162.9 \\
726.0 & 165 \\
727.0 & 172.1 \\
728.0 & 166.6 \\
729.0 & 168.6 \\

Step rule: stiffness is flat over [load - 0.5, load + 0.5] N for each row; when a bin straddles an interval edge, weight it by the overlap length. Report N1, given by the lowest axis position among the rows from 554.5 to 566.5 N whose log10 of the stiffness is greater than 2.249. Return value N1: 555.0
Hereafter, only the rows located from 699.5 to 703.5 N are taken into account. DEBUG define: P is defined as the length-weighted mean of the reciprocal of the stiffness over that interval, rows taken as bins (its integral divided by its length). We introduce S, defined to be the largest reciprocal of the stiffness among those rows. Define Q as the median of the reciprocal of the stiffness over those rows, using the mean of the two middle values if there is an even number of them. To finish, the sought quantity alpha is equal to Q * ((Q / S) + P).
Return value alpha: 0.0061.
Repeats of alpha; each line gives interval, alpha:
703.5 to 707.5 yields 0.0062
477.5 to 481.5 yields 0.0057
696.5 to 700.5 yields 0.0059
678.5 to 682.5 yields 0.0056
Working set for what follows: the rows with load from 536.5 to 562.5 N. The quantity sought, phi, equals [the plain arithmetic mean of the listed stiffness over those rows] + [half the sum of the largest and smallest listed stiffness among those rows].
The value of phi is 342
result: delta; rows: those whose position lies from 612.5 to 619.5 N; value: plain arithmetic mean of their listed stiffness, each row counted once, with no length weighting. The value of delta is 133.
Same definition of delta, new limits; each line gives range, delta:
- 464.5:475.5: 165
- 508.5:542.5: 178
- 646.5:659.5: 176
